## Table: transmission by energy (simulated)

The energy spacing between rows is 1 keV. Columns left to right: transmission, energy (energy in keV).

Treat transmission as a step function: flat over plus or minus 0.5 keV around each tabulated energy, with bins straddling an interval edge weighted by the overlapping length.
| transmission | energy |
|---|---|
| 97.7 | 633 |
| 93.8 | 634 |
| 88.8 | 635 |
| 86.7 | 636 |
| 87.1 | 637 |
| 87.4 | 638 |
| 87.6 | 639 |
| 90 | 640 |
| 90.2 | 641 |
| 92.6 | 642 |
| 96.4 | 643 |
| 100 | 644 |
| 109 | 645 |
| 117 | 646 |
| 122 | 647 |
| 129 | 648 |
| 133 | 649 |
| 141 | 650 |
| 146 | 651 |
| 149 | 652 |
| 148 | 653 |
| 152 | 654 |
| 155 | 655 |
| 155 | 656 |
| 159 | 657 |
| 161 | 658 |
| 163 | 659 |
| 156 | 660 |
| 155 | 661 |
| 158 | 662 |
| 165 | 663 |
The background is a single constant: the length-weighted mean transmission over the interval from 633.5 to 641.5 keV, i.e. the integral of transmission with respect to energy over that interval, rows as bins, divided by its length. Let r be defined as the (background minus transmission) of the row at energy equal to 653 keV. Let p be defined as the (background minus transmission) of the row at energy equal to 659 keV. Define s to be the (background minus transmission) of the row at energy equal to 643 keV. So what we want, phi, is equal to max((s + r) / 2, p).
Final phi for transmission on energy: -33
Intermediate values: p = -74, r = -59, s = -7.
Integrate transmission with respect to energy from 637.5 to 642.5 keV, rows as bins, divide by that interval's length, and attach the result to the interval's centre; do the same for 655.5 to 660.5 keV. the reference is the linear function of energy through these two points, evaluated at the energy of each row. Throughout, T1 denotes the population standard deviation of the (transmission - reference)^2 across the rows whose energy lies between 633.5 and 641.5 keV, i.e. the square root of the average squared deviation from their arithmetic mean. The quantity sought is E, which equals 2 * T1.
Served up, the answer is 485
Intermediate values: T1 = 243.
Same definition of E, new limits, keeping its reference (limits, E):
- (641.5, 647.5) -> 19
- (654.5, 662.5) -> 198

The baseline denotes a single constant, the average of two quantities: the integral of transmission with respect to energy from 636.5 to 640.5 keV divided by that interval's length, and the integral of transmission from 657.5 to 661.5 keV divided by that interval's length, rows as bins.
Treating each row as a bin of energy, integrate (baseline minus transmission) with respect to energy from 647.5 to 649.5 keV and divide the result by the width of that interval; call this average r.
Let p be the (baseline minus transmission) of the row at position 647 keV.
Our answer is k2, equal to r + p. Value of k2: -6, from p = 1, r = -8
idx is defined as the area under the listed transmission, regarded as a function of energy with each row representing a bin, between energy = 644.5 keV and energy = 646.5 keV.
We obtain 226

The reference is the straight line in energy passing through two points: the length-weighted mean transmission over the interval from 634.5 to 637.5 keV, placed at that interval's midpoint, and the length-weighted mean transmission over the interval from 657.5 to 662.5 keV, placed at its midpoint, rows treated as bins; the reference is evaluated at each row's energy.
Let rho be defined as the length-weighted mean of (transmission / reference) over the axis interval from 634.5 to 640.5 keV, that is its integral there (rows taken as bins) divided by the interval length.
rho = 0.96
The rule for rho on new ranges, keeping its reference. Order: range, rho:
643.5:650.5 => 1.01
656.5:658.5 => 1.06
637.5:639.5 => 0.92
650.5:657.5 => 1.08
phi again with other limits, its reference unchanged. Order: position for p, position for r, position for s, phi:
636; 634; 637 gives 2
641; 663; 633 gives -1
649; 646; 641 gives -15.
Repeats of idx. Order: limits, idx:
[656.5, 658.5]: 320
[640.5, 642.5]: 183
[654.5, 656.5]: 310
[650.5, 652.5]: 295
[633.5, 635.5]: 183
